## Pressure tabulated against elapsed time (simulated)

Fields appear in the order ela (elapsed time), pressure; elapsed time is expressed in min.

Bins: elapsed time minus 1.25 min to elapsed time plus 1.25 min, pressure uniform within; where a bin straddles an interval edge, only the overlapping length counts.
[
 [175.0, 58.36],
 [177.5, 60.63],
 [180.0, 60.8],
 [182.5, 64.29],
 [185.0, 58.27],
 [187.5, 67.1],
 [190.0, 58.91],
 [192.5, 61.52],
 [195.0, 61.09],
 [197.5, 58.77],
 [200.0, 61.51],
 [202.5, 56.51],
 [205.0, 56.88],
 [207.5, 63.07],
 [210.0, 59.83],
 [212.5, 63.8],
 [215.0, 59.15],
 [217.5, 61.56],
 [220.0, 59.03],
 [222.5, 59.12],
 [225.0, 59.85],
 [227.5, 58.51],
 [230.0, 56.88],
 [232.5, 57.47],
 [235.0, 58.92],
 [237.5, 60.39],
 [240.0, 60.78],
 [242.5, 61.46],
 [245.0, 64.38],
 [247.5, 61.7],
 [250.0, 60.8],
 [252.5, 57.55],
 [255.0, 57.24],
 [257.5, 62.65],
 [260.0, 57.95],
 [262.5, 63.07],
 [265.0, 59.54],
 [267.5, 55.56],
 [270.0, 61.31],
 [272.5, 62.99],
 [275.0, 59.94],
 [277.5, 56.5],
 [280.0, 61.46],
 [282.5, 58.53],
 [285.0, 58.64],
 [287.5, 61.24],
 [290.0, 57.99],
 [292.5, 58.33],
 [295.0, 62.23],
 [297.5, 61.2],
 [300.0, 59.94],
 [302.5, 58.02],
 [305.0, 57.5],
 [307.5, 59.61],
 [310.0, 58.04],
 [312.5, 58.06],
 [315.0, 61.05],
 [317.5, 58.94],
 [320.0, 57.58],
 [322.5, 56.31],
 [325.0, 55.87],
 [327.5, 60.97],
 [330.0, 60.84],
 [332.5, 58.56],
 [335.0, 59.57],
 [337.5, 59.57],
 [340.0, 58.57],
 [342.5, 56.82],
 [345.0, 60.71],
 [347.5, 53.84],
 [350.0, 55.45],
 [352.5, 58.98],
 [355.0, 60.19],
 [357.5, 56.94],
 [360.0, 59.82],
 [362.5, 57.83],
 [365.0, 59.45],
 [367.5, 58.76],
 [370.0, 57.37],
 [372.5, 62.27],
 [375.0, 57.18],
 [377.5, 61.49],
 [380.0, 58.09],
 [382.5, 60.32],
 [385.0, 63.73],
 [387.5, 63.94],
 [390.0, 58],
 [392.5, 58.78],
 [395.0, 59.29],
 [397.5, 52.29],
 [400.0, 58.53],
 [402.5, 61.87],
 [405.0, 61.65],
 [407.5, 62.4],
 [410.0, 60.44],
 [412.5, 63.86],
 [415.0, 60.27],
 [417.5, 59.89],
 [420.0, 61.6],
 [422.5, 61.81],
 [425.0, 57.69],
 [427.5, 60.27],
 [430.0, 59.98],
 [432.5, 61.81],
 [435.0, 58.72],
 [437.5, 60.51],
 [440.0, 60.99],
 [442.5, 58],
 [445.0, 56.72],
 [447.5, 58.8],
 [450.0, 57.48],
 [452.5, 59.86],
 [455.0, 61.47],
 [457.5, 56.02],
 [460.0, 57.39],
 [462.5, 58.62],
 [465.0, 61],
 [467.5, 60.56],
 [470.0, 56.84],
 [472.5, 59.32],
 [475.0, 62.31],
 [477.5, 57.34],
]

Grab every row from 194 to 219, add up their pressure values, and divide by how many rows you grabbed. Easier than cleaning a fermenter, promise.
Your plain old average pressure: 60.2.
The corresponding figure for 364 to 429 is 60.0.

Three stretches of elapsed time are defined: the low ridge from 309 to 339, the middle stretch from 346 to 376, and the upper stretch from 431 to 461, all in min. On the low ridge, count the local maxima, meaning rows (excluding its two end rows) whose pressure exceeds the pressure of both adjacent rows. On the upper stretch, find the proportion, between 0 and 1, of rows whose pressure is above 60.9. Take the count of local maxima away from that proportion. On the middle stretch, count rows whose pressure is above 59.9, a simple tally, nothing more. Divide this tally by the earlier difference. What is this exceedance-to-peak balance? -1.1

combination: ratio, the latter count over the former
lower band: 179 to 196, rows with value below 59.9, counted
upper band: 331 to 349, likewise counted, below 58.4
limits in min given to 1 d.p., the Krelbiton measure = 1.0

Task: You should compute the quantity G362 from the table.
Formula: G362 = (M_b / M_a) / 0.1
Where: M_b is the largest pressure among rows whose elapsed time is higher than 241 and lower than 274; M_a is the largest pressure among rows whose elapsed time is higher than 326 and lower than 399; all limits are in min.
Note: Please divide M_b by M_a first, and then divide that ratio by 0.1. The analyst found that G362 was 10.07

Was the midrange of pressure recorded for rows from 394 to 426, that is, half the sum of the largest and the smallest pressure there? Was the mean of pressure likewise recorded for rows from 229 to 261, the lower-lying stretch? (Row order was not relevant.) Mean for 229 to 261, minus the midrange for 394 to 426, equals 1.8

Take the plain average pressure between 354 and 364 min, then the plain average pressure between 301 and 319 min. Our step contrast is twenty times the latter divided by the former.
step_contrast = 20.0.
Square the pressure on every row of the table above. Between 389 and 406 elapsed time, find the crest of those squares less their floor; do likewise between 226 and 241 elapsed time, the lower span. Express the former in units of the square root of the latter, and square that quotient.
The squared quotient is 2607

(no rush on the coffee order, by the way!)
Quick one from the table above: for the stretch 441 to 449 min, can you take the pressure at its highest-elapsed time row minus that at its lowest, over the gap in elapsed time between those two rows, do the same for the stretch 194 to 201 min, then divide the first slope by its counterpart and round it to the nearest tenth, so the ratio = 1.9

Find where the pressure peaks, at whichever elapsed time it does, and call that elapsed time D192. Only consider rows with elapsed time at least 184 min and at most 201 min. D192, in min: 187.5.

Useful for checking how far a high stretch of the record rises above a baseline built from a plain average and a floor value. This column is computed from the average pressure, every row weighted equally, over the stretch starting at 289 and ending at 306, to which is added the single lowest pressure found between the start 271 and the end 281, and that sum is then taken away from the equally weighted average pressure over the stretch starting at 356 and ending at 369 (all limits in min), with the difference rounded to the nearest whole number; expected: -57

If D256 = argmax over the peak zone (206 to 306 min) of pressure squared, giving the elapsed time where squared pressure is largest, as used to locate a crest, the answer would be 245.0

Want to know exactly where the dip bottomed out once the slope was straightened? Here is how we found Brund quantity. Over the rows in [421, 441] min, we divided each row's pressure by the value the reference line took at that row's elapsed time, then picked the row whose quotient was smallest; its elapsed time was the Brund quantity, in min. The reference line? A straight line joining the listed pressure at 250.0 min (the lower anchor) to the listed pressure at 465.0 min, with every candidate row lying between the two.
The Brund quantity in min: 425.0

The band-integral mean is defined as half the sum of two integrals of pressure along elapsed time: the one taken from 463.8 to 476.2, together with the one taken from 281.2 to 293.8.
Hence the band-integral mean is 743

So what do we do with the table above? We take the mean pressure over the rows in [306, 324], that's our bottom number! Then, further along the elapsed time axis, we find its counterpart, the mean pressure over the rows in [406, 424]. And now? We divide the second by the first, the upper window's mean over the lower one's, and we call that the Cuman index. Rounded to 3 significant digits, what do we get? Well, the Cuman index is 1.05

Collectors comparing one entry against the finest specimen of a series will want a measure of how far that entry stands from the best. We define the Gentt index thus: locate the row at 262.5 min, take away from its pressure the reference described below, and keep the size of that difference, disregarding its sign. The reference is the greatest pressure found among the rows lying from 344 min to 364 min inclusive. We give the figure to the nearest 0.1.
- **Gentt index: 2.4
